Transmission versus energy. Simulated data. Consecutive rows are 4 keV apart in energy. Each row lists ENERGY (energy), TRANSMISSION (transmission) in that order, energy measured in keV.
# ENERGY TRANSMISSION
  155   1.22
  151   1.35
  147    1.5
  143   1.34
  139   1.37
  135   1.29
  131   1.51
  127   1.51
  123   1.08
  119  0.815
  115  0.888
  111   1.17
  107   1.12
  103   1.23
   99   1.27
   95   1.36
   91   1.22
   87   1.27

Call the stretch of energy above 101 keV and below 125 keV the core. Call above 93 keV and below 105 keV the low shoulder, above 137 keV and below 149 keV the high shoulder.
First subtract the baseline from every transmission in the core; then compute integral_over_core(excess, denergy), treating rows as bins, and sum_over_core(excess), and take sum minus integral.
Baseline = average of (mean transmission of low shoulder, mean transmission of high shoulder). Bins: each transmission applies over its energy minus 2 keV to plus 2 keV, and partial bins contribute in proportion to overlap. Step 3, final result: 5.3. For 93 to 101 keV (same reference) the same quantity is 0.2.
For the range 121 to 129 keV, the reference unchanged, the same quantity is 0.3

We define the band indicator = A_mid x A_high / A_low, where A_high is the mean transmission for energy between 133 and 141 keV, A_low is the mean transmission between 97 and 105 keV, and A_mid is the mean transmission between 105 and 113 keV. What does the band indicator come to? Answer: 1.22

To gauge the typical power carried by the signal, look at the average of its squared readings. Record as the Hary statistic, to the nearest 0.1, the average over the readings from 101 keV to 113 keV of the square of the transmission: 1.4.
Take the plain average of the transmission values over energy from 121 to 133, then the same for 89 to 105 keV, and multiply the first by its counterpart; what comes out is 1.74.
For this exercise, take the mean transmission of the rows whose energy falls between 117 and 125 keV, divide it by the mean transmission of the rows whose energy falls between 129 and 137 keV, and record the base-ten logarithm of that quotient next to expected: -0.17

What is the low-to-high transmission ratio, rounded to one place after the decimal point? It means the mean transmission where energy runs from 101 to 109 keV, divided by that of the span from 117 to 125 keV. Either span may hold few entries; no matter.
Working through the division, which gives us 1.2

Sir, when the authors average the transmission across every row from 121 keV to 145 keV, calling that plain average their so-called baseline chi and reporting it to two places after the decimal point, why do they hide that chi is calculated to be 1.35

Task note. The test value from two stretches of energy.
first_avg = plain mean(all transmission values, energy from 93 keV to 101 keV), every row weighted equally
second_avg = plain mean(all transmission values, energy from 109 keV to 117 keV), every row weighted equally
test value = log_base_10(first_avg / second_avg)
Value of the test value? 0.11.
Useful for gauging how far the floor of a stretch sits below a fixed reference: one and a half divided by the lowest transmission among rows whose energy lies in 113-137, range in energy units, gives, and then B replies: 1.84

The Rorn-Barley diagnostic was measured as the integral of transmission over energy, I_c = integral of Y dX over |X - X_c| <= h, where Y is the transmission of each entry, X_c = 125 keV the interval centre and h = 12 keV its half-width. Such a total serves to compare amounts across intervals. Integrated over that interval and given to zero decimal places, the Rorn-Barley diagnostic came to 28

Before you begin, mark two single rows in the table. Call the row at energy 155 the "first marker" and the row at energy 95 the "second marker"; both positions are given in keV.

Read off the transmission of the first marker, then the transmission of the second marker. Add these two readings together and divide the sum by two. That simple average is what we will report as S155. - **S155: 1.29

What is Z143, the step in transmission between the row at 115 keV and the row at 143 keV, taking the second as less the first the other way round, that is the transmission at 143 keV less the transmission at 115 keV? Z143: 0.45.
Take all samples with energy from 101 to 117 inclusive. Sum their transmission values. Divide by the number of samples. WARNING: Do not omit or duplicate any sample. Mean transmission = 1.10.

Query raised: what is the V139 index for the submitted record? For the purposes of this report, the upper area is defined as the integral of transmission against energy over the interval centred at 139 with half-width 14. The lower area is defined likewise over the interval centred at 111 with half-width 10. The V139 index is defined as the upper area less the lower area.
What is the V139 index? 19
